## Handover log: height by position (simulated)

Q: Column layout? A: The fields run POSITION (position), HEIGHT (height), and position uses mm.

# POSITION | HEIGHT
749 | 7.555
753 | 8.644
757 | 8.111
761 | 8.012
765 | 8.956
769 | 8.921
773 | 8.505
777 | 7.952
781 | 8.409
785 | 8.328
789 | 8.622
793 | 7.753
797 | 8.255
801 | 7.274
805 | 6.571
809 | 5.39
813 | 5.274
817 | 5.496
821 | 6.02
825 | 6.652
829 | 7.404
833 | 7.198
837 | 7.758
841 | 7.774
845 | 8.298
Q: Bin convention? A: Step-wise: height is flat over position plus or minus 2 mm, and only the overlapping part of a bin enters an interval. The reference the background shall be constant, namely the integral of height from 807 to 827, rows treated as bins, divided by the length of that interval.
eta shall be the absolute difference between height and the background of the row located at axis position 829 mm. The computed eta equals 1.6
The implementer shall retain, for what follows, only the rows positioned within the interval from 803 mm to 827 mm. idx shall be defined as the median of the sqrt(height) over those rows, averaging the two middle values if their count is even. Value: 2.40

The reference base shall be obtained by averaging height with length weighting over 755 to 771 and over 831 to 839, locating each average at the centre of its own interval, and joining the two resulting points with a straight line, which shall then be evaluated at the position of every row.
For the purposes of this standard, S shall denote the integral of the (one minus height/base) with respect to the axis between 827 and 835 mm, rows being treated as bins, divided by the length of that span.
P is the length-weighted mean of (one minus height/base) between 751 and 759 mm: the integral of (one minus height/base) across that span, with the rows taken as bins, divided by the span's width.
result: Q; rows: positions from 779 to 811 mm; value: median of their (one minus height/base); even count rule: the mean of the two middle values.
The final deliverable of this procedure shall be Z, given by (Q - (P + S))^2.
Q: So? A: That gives 0.002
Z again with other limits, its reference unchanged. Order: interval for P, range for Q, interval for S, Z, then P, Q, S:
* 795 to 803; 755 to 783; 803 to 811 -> 0.082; 0.03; -0.02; 0.241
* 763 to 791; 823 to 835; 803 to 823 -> 0.038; -0.03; 0.04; 0.262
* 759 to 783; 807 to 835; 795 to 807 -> 0.022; -0.01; 0.22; 0.075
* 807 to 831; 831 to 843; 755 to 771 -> 0.065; 0.21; -0.04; 0.000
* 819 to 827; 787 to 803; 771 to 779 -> 0.032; 0.17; 0.01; 0.012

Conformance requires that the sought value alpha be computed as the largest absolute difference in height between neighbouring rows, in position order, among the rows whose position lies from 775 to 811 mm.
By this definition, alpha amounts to 1.2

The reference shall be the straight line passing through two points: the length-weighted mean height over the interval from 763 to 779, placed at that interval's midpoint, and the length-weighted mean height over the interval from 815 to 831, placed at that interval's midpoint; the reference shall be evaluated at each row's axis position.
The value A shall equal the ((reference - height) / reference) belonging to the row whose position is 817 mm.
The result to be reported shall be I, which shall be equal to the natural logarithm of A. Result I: -1.8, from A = 0.17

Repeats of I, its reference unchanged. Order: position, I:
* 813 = -1.5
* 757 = -2.2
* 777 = -3.1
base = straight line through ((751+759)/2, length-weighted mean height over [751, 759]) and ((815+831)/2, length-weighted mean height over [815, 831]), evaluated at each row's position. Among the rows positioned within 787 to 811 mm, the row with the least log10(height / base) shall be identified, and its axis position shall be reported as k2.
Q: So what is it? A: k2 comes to 809 mm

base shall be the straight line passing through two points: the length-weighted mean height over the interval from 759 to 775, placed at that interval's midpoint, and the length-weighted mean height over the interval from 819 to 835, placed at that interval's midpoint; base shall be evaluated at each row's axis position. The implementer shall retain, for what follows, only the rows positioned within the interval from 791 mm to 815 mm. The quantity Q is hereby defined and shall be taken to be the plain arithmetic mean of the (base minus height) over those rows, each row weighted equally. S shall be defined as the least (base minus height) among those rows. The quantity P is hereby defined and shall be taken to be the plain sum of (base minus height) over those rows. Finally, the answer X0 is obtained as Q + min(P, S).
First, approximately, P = 4.7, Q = 0.8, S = -0.55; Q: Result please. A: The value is 0.23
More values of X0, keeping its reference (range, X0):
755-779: -0.19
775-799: -1.50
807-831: 0.37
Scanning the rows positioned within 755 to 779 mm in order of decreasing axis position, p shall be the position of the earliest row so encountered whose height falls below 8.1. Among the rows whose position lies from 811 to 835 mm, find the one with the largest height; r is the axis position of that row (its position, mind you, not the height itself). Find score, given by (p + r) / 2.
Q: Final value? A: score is 803 mm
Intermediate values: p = 777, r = 829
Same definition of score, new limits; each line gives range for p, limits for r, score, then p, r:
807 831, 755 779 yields 797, 829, 765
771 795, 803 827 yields 809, 793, 825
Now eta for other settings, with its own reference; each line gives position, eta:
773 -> 2.7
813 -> 0.5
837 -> 2.0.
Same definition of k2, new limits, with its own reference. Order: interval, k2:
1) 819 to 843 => 821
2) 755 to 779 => 757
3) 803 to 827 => 813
